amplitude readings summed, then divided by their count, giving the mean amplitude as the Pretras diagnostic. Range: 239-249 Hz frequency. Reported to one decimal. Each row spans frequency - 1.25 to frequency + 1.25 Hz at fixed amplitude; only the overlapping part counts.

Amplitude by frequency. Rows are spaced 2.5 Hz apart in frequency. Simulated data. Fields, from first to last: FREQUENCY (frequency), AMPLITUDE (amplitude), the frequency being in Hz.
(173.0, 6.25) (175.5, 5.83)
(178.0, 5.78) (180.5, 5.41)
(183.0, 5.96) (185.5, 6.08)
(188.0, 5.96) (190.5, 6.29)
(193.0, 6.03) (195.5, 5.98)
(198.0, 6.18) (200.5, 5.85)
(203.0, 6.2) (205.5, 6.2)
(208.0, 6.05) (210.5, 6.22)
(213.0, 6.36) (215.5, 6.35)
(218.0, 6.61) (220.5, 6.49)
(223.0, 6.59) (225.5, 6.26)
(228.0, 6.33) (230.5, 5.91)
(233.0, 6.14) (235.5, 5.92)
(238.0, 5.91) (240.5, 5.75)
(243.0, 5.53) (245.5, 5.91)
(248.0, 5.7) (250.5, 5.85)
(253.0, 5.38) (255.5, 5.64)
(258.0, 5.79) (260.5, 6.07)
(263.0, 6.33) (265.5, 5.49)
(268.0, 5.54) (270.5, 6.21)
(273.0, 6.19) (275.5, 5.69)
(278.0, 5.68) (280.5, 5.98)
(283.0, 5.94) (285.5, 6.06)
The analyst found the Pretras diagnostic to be 5.7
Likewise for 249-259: 5.7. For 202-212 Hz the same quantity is 6.2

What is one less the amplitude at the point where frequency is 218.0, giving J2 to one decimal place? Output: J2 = -5.6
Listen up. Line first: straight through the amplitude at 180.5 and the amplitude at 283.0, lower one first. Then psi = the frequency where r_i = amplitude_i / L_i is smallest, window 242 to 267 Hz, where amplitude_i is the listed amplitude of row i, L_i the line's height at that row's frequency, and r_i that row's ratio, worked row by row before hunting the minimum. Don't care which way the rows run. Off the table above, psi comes 253.0 Hz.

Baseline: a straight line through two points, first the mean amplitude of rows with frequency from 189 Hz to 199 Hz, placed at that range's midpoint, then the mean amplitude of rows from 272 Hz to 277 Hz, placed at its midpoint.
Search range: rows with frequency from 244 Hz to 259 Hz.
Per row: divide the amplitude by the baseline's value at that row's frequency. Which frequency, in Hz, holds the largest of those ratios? 245.5 Hz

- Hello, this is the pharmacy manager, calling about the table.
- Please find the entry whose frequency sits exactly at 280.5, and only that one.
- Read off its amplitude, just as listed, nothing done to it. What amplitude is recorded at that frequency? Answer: 5.98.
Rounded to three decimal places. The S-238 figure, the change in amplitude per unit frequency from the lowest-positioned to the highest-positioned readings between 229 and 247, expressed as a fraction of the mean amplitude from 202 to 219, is 0.000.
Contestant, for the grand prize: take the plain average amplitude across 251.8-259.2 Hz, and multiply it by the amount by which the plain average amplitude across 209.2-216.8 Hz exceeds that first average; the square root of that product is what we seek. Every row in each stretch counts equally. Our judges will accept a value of 2.0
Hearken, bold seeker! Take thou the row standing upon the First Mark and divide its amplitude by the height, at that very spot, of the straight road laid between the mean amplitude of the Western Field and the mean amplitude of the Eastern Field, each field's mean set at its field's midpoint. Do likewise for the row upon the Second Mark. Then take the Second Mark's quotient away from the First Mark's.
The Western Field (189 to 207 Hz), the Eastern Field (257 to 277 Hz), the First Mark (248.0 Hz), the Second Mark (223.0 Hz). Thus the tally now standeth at -0.14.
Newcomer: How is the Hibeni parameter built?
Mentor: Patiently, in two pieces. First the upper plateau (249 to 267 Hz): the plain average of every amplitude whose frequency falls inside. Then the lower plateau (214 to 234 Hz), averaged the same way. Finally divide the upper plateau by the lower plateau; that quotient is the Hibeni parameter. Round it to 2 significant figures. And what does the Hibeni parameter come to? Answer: 0.91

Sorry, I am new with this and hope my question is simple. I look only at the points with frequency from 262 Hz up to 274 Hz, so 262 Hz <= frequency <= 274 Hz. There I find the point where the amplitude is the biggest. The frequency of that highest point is 263.0 Hz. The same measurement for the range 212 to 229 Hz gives 218.0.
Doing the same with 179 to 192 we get 190.5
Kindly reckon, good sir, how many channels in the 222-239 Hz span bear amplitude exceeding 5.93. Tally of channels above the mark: 4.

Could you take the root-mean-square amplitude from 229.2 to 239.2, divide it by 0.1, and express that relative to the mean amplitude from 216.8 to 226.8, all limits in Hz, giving 9.2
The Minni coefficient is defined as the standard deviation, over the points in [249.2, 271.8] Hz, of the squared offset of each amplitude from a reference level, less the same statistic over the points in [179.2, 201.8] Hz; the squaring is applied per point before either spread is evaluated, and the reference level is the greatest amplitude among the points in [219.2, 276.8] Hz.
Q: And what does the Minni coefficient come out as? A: 0.11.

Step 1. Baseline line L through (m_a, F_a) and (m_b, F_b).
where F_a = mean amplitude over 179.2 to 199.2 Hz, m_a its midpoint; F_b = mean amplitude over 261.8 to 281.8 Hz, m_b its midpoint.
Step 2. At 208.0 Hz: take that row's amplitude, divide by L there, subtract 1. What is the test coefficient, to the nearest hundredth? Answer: 0.01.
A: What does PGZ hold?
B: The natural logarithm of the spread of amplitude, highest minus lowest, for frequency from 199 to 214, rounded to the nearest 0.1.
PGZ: -0.7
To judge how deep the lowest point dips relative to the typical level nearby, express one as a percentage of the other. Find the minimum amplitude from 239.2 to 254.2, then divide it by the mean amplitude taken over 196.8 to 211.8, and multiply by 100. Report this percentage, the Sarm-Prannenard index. 88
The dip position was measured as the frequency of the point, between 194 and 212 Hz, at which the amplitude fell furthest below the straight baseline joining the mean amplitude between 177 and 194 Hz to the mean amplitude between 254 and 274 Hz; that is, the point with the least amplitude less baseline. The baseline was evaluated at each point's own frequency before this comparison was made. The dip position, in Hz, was 200.5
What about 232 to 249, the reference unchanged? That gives 243.0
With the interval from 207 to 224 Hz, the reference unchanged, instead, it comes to 208.0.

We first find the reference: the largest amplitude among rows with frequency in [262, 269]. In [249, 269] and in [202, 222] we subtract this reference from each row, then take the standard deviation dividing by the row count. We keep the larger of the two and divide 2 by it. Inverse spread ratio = 6.7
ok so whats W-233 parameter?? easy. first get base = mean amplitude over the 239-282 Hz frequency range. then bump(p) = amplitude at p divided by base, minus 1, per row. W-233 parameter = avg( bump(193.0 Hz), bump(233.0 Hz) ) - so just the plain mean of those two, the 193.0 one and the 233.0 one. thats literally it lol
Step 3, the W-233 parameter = 0.05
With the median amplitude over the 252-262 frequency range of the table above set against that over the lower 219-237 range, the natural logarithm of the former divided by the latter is -0.09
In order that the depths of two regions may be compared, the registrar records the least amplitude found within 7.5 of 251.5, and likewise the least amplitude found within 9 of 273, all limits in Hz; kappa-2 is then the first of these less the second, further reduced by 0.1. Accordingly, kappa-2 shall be -0.21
